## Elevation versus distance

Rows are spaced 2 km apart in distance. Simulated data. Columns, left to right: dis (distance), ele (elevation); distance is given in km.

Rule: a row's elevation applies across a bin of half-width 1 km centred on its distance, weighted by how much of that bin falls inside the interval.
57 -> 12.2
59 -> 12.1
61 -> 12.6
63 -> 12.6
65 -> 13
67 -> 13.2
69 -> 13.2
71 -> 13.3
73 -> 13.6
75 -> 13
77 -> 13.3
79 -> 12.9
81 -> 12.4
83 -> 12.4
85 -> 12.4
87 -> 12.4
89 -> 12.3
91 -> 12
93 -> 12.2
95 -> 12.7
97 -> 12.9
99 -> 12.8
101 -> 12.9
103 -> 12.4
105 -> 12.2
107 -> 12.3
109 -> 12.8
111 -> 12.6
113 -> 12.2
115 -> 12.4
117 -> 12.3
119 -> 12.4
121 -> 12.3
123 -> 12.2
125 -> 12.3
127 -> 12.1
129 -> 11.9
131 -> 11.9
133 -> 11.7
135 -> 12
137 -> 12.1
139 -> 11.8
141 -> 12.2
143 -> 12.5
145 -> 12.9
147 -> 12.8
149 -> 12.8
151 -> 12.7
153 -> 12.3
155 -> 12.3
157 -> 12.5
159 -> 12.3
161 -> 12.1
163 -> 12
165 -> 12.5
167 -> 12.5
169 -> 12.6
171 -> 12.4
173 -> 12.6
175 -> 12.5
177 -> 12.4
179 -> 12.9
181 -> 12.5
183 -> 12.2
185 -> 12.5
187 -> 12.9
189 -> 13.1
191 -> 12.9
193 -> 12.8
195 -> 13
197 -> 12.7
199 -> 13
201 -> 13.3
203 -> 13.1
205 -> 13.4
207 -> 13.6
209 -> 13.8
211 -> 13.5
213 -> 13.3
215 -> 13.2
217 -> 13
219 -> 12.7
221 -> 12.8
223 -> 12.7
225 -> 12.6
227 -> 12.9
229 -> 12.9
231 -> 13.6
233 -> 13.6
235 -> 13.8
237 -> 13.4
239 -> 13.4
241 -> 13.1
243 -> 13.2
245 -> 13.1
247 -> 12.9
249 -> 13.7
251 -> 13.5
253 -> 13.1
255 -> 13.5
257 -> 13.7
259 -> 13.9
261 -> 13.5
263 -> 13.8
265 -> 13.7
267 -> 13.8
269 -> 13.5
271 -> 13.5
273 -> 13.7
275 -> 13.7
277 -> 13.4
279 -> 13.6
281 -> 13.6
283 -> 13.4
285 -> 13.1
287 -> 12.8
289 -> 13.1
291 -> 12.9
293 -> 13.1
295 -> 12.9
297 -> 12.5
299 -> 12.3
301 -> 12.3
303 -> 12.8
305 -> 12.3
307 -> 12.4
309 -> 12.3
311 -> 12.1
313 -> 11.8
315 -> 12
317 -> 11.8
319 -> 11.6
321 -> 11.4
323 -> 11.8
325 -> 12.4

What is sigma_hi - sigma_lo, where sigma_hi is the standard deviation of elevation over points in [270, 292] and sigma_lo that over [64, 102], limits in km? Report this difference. -0.12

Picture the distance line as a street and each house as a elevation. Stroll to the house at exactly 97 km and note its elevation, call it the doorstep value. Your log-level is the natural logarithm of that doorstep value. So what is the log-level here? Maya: 2.56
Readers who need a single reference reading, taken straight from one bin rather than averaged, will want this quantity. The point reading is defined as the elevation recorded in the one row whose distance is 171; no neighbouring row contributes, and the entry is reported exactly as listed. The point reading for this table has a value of 12.4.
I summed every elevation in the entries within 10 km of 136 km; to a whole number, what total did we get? 121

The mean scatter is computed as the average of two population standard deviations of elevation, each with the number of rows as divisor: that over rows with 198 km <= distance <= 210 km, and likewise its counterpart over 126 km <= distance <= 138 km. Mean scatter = 0.207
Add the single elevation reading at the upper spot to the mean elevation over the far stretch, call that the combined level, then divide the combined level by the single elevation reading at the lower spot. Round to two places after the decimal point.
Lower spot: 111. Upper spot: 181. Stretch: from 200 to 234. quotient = 2.04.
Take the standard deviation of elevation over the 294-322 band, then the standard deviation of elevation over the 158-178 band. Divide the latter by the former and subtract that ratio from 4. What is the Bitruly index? 3.5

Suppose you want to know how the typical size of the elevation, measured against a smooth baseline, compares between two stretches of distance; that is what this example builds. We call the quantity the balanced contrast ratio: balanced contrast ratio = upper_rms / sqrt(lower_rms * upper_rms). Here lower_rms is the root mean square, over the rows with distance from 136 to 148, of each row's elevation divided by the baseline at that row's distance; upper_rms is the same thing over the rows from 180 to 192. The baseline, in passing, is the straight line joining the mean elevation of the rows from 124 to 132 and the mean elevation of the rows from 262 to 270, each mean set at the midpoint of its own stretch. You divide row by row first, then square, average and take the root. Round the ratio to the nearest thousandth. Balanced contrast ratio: 0.991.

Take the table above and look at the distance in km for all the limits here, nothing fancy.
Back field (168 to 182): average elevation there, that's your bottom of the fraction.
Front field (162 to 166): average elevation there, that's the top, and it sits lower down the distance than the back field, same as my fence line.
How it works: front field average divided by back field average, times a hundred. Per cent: 98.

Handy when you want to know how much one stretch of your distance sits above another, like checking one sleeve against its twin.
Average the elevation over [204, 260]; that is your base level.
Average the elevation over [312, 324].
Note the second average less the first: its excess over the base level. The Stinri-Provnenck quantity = -1.5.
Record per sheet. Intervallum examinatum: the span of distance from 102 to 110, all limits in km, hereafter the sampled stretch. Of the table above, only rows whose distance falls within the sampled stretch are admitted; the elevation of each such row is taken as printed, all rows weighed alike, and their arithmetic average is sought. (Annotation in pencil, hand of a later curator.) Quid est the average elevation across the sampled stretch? 12.4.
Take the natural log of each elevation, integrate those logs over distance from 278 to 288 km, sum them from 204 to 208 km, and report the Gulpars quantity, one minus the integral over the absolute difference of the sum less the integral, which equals -0.3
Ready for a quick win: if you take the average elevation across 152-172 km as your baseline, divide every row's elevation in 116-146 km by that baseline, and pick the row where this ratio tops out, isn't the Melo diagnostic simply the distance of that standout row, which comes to 145 km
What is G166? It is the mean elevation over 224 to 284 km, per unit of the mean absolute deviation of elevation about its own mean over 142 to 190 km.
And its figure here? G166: 64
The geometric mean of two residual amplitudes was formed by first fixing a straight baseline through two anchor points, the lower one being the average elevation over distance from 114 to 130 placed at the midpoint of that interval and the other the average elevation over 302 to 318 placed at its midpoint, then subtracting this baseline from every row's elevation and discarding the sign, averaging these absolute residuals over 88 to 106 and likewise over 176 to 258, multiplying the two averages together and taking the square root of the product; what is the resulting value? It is 0.53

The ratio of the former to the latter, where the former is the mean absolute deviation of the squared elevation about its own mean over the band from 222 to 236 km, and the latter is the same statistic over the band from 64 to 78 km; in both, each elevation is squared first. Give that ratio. 3.0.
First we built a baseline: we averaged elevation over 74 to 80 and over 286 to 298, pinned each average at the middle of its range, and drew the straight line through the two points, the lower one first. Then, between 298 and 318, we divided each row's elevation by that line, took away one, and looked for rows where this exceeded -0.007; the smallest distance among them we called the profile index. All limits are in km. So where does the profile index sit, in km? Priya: 303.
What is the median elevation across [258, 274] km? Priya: 13.7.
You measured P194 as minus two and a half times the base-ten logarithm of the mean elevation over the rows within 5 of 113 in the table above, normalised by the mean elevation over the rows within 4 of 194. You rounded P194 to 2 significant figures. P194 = 0.033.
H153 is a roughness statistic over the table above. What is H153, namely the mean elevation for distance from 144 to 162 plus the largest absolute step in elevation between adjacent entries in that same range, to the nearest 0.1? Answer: 12.9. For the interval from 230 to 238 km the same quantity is 14.0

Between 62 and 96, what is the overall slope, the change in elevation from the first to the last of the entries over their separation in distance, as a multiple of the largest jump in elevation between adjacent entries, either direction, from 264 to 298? 0.0078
